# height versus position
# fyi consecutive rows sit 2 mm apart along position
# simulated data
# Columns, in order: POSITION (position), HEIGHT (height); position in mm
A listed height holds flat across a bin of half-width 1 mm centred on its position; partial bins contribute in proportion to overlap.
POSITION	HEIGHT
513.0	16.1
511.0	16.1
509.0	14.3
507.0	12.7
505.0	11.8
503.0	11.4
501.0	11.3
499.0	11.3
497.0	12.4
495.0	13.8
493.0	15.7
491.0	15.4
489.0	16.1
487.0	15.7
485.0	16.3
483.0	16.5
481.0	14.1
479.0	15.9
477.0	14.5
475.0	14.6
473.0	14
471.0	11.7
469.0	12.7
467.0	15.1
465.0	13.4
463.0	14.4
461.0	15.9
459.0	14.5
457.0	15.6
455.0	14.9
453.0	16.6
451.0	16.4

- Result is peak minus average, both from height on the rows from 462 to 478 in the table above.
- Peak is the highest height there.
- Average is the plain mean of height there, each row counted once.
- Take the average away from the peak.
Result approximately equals 1.3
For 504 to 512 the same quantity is 2.4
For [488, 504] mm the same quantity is 2.7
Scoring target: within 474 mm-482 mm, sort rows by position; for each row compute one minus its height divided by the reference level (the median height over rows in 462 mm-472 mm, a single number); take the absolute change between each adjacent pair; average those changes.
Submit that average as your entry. 0.082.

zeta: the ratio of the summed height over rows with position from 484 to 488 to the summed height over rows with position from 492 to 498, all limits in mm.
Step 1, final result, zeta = 0.76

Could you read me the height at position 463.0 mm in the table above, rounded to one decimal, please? 14.4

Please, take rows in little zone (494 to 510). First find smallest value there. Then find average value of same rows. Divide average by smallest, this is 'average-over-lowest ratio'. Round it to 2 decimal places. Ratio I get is 1.10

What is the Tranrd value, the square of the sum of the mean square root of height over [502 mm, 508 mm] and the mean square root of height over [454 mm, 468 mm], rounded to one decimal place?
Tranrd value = 53.4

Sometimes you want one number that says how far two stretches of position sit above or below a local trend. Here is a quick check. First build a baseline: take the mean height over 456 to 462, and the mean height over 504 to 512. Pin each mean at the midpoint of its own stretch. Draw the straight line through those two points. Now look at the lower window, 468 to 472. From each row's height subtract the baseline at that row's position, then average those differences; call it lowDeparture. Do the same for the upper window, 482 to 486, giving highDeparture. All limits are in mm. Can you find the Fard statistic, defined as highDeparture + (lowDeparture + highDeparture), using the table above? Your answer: 1.0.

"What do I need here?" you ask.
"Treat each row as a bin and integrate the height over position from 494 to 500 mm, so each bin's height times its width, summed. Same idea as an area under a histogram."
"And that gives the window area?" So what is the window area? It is 75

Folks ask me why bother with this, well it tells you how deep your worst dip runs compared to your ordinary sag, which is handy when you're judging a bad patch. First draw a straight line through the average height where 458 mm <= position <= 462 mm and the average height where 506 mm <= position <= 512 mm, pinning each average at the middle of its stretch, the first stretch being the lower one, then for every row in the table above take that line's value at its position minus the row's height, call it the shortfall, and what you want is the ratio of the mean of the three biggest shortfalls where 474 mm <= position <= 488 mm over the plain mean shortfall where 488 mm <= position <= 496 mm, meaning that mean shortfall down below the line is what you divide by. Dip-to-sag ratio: -0.8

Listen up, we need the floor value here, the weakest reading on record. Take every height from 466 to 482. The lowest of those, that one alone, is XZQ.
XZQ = 11.7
